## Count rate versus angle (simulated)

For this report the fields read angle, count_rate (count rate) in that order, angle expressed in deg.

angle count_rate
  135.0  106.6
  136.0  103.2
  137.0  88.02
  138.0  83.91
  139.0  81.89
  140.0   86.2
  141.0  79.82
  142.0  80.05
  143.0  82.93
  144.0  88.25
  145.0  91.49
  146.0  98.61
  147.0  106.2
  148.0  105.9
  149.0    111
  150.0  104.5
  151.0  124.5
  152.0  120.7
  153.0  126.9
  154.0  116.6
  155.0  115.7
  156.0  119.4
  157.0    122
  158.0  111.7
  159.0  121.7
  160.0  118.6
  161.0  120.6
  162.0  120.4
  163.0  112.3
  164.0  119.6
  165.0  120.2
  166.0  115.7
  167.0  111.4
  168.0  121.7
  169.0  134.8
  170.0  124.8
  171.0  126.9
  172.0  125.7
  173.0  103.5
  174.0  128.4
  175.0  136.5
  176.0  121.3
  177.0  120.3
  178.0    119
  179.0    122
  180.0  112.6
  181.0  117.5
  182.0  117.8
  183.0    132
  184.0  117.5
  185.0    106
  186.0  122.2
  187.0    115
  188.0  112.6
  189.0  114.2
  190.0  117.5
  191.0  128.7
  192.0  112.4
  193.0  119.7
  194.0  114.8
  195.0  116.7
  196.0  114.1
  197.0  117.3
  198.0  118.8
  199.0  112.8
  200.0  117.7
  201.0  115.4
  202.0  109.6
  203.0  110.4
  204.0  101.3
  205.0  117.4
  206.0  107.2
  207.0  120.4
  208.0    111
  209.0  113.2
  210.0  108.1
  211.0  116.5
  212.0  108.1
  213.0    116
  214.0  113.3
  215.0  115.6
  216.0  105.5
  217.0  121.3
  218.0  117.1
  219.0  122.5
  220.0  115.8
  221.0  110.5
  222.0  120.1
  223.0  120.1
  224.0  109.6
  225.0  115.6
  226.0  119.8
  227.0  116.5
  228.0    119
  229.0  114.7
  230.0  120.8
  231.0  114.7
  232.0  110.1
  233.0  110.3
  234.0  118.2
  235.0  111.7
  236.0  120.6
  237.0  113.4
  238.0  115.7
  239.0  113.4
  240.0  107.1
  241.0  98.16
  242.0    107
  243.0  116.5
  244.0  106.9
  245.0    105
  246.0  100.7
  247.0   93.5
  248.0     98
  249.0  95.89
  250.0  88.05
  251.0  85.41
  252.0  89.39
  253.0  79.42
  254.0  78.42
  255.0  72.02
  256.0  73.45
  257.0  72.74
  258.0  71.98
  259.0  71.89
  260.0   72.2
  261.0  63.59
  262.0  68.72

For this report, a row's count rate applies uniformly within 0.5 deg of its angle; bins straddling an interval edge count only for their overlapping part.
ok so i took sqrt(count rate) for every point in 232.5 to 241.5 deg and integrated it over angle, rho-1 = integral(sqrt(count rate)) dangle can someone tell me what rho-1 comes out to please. 95.2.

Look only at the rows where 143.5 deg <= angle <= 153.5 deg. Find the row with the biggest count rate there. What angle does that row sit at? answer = 153.0 deg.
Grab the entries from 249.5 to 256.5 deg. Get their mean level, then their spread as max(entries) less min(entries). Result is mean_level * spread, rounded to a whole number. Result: 1405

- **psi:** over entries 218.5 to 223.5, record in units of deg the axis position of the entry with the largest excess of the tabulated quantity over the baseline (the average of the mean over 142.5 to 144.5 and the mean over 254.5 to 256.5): 219.0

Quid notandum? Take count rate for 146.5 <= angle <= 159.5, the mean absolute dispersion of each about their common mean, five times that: 31.1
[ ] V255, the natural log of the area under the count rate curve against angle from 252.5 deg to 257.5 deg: 5.93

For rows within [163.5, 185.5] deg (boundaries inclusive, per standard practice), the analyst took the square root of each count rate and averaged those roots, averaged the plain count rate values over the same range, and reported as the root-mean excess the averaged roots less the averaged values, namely -110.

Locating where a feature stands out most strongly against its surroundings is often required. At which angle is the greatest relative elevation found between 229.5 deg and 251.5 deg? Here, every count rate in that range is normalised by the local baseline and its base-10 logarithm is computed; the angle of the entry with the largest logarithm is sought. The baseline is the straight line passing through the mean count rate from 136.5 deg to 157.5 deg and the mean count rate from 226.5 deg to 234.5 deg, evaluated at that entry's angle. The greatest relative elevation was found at 230.0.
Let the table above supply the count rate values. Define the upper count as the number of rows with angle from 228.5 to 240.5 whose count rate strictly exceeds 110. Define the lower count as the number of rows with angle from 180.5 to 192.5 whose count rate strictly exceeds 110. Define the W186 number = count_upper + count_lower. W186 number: 22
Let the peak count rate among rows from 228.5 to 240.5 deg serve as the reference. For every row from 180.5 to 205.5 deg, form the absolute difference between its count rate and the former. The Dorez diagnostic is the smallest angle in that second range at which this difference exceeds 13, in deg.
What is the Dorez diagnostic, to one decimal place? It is 185.0 deg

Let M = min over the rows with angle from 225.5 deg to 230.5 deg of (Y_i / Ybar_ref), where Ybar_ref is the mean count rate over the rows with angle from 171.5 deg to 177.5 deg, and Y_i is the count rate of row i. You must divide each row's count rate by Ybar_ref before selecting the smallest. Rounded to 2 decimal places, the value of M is 0.94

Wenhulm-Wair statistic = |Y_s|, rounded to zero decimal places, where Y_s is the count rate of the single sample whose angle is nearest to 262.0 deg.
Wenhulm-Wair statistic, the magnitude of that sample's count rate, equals 69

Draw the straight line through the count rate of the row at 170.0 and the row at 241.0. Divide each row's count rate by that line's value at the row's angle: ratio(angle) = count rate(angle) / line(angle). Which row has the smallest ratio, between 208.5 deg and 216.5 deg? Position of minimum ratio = 216.0 deg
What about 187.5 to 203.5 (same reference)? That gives 188.0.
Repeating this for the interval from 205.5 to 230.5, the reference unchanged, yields 206.0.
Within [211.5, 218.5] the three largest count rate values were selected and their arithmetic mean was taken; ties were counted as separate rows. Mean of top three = 118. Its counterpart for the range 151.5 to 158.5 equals 123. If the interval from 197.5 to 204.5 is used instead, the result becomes 117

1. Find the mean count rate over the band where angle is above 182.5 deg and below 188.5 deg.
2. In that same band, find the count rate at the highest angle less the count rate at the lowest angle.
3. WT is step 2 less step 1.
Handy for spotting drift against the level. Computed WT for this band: -137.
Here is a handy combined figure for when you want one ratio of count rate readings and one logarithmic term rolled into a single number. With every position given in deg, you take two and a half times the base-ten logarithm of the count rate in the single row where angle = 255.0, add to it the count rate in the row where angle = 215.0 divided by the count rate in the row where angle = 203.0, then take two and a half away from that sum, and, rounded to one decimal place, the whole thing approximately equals 3.2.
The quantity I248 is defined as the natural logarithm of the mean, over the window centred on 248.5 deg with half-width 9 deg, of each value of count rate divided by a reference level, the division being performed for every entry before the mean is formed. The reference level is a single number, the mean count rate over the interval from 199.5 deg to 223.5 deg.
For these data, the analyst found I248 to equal -0.207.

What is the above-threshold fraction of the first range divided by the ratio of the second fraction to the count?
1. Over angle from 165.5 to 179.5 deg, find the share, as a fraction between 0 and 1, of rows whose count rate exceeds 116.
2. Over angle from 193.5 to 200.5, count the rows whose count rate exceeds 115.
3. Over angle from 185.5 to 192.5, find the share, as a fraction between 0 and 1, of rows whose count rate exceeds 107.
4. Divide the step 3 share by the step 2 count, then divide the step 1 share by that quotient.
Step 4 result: 3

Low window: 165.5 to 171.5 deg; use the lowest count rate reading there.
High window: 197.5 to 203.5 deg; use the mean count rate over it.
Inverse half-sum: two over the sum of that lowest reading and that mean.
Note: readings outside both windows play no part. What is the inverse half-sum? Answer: 0.0089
